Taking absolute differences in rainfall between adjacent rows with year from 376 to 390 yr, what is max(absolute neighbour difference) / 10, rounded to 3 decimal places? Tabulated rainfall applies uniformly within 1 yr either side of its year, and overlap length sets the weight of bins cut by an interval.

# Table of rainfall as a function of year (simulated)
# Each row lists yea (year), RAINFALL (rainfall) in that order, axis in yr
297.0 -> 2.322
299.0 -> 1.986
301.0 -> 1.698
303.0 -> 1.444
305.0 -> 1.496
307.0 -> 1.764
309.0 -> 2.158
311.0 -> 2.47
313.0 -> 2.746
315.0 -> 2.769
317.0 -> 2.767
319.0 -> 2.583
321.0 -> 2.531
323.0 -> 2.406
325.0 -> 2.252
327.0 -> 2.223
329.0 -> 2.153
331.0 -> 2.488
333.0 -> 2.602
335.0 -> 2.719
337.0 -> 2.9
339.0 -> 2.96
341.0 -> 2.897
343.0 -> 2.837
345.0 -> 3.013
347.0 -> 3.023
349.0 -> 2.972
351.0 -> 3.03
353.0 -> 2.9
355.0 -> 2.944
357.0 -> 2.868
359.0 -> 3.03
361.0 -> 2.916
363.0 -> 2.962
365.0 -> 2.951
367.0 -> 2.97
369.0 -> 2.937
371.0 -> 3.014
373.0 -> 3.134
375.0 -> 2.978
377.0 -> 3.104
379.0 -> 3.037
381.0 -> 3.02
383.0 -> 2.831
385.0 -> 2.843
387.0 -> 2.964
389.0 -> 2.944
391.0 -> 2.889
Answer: 0.019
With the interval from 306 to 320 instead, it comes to 0.039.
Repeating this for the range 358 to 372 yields 0.011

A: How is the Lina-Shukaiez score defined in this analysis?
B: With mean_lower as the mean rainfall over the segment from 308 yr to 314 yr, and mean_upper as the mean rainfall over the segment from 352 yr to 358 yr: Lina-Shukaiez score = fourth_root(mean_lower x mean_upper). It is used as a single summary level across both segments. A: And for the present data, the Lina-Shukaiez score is 1.635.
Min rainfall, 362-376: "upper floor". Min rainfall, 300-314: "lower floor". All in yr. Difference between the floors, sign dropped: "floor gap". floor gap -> 1.5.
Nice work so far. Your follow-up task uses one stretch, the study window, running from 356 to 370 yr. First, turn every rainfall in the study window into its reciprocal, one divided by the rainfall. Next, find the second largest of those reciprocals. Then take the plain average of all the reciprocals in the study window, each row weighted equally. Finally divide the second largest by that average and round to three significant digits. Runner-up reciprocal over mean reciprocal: 1.01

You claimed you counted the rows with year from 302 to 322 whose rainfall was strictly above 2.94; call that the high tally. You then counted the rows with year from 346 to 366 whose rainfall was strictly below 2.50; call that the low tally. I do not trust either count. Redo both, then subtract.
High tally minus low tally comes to 0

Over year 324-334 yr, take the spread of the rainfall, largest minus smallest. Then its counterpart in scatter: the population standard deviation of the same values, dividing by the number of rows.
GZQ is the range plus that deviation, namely 0.62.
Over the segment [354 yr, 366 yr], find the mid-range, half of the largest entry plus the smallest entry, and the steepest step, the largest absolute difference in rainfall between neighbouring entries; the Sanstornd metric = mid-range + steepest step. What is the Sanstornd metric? 3.11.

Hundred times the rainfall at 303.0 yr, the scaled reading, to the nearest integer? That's 144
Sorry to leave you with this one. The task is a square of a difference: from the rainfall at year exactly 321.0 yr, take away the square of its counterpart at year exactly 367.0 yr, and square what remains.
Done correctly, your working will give 40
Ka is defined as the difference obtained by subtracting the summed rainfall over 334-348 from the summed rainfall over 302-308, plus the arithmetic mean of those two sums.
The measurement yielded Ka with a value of -3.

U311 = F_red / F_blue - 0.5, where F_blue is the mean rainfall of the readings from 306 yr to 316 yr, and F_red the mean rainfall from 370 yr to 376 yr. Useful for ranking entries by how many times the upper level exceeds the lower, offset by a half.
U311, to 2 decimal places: 0.78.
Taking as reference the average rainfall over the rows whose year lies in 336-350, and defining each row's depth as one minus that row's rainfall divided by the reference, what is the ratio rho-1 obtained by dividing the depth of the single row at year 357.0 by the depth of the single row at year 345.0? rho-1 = -1.08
